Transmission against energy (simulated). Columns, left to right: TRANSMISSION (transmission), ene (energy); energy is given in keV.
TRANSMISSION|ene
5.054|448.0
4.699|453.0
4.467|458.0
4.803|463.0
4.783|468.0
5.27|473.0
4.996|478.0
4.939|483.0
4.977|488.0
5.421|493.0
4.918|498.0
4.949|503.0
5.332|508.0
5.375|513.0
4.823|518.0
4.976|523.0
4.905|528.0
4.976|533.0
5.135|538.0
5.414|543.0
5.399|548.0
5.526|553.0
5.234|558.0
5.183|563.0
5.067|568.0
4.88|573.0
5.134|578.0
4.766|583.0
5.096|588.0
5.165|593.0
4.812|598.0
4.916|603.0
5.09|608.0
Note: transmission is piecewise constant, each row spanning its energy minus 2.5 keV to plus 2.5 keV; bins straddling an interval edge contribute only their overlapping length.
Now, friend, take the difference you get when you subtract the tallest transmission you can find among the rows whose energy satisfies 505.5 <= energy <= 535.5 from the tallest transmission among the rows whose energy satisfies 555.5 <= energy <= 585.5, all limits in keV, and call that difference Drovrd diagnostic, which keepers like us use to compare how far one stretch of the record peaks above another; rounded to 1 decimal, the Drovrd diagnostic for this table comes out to -0.1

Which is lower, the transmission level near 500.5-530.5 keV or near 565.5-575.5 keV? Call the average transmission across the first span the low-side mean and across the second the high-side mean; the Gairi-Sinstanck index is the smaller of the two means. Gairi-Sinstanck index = 4.97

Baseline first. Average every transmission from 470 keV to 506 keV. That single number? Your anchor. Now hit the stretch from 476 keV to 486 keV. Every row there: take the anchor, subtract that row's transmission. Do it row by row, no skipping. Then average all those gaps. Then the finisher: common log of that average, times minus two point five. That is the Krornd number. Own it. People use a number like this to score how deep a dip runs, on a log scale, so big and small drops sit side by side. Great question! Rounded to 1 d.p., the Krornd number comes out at 2.5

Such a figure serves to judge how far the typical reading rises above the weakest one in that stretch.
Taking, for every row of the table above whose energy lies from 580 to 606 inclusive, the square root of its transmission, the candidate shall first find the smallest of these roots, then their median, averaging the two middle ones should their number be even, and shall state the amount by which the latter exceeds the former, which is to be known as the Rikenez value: 0.034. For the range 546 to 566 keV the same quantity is 0.029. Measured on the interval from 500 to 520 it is 0.071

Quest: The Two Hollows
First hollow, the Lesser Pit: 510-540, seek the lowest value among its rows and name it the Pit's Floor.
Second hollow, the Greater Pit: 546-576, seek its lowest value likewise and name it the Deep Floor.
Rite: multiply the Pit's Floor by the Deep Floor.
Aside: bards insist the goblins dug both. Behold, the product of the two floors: 23.5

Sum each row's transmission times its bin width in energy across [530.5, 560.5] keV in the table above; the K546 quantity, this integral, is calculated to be 158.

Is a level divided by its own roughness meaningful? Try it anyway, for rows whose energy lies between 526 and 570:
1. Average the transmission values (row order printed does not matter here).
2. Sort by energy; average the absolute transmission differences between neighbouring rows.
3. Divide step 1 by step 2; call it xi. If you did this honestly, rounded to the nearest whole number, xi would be 38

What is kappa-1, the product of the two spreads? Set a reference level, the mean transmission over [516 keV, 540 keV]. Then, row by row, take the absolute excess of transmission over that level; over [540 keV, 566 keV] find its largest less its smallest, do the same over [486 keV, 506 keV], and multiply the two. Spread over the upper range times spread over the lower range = 0.15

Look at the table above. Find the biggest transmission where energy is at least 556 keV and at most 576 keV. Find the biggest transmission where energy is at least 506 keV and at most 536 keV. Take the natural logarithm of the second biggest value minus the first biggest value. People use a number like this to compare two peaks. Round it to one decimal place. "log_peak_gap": -2.0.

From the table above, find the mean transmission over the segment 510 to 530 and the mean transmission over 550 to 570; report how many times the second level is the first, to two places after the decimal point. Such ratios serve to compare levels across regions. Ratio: 1.05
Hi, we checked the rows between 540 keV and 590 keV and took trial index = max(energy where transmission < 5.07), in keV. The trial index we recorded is 583.0 keV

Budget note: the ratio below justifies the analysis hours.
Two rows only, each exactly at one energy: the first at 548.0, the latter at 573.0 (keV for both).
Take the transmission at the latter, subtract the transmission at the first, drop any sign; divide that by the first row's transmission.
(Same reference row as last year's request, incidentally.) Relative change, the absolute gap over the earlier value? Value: 0.10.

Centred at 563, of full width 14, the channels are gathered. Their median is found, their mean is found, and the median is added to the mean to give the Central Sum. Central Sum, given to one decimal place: 10.3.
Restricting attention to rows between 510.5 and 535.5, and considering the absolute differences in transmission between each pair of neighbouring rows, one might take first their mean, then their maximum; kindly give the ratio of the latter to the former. 2.6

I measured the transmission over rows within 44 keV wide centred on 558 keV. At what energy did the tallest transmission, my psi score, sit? 553.0 keV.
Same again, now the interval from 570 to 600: 593.0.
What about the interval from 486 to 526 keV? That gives 493.0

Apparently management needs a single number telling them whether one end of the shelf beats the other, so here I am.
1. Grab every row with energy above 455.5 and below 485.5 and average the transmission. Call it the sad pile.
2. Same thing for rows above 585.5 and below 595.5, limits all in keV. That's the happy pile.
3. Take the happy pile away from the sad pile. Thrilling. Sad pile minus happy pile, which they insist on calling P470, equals -0.25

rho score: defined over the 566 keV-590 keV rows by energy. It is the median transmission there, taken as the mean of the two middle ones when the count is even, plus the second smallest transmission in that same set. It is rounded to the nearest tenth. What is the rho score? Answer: 9.9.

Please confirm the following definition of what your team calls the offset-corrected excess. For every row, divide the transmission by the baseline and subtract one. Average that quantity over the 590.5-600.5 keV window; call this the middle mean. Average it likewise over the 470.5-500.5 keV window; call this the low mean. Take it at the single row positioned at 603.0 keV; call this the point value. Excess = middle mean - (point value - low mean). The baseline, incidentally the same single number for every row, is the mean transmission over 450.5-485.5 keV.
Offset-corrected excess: 0.06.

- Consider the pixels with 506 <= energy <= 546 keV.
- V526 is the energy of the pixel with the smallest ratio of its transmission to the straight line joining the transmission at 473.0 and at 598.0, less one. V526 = 518.0 keV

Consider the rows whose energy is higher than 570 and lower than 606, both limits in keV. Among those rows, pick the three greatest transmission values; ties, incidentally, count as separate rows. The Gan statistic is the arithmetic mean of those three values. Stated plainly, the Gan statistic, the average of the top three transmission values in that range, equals 5.13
